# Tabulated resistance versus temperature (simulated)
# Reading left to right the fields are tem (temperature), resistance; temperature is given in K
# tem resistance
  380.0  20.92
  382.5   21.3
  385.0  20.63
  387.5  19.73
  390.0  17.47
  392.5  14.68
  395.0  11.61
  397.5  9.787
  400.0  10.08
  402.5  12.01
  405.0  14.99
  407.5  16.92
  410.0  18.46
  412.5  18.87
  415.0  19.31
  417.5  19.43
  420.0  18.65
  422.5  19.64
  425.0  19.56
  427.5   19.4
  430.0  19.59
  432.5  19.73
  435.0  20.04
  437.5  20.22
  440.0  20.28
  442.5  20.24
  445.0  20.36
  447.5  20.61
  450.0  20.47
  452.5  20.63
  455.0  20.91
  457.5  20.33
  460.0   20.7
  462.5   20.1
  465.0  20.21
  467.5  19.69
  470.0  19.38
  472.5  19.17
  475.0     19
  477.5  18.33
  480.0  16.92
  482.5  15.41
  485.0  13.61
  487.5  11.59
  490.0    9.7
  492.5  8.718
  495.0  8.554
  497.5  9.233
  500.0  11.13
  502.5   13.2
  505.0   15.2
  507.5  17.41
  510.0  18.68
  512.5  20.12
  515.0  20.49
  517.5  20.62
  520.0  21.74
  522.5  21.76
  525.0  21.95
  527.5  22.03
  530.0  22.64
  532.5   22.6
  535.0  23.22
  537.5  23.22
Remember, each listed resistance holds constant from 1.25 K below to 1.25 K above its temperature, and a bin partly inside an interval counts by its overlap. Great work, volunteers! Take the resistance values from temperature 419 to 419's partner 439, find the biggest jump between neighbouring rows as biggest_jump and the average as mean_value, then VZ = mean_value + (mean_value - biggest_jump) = 38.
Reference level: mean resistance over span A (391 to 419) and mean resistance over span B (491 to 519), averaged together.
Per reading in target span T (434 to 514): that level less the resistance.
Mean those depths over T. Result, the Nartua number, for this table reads -2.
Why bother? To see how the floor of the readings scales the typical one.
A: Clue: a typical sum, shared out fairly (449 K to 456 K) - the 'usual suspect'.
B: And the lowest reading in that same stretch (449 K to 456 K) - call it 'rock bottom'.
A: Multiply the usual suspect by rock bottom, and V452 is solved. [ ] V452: 423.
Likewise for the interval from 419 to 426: 360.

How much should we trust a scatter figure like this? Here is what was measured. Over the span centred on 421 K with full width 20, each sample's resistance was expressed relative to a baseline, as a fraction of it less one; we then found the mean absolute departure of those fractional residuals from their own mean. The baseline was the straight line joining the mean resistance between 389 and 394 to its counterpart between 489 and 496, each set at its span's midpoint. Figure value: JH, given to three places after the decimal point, 0.052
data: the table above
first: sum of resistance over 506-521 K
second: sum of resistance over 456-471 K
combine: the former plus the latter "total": 239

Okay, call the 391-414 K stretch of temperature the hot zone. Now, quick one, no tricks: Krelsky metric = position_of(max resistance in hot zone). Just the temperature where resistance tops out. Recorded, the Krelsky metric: 412.5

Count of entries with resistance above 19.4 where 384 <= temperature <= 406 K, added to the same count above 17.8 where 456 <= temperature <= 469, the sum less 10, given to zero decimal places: -3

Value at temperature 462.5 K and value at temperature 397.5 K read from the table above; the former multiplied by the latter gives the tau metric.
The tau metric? 197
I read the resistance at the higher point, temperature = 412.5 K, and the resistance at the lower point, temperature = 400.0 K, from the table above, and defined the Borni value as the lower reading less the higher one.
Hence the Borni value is -9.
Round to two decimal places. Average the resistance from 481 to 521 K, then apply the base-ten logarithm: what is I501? 1.17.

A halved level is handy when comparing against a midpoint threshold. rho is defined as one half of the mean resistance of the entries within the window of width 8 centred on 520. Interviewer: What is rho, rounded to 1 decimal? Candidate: 10.7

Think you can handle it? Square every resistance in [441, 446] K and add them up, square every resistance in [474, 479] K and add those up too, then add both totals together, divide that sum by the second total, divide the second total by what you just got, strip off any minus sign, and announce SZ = 319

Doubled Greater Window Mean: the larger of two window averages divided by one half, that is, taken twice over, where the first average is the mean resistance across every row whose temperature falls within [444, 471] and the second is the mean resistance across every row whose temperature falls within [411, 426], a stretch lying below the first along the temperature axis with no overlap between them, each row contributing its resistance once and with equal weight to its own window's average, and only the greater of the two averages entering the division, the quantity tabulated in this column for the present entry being 40.6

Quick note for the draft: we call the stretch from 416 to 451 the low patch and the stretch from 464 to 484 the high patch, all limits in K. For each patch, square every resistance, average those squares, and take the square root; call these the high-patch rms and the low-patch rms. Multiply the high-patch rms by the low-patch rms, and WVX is 369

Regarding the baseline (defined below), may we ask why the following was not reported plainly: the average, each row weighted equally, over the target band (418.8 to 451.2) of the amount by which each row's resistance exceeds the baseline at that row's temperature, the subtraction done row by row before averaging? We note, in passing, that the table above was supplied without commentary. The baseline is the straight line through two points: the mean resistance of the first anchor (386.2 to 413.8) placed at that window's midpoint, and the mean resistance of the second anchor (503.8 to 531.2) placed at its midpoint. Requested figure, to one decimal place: 3.4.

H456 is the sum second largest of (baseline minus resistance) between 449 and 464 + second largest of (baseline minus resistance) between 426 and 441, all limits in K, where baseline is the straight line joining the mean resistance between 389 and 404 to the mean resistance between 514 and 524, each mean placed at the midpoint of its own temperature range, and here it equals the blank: -8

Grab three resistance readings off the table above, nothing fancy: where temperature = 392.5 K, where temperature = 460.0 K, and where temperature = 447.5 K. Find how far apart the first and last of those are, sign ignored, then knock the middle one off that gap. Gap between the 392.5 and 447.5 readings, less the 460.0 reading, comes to -14.8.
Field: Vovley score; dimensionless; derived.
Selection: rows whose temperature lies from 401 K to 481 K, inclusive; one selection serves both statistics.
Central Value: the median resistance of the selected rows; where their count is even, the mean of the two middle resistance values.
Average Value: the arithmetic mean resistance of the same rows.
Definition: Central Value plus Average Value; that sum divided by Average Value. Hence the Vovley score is 2.02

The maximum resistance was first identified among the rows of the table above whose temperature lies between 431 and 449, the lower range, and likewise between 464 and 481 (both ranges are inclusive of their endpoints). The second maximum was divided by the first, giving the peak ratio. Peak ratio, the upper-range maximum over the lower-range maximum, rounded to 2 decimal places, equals 0.98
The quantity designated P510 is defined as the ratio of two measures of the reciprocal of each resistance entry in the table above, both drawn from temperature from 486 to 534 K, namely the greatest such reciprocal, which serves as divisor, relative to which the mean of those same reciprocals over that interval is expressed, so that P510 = 0.58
